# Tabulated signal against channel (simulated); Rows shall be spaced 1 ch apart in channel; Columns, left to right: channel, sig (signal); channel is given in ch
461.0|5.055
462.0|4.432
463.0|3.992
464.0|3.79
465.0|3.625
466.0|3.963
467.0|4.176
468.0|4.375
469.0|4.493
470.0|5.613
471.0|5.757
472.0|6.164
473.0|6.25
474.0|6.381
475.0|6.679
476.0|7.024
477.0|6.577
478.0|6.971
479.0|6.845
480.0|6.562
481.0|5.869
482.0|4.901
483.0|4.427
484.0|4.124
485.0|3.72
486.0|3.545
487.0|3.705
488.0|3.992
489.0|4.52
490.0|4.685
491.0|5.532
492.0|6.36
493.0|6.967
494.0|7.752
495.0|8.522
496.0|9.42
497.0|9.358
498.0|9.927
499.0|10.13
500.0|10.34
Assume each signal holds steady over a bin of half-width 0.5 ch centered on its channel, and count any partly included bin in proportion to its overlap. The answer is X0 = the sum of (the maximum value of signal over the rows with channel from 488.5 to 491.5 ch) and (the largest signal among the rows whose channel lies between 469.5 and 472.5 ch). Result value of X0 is 11.7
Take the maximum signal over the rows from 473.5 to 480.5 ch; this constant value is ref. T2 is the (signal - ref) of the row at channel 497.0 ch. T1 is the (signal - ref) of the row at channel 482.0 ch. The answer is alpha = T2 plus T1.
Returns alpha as 0.2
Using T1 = -2.1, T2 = 2.3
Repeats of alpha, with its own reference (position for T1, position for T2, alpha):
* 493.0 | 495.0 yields 1.4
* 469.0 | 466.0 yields -5.6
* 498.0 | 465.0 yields -0.5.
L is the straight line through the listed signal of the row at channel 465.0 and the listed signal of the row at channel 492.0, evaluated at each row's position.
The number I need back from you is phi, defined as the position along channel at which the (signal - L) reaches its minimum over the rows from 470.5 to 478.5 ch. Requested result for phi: 471.0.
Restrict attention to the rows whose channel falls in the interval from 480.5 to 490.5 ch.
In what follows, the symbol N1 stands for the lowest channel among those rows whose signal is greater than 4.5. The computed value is 481.0 ch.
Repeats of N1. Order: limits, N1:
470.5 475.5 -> 471.0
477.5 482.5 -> 478.0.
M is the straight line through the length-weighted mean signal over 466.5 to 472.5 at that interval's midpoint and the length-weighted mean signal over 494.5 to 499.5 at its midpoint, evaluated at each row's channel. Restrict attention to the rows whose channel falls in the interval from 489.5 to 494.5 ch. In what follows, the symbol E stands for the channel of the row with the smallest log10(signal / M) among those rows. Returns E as 490.0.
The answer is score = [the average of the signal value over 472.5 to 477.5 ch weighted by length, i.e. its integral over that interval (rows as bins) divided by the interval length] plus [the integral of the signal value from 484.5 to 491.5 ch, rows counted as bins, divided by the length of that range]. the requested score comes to 11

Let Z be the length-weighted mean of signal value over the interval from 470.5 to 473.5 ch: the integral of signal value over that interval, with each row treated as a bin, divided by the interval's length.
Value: 6.1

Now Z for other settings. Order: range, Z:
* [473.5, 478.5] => 6.7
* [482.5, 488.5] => 3.9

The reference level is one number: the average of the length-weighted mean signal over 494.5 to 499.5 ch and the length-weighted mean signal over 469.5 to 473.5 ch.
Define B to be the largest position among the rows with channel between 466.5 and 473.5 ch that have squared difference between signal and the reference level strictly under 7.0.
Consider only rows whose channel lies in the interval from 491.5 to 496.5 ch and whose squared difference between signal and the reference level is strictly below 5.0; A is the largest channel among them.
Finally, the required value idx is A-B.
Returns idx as 23 ch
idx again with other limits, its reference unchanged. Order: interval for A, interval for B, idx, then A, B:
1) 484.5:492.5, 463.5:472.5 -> 20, 492.0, 472.0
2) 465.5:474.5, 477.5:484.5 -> -7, 474.0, 481.0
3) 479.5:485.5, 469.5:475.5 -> 6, 481.0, 475.0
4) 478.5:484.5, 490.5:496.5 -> -15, 481.0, 496.0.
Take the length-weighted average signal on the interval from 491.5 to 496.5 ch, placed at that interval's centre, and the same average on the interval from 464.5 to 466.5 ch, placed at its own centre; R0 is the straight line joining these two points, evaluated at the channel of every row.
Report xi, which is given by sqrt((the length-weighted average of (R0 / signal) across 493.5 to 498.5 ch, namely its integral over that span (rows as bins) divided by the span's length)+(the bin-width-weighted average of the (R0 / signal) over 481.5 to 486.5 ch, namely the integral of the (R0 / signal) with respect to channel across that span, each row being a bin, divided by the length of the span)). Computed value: 1.57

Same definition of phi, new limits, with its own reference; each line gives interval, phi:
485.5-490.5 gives 486.0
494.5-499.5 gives 495.0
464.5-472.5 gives 465.0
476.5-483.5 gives 483.0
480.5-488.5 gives 486.0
